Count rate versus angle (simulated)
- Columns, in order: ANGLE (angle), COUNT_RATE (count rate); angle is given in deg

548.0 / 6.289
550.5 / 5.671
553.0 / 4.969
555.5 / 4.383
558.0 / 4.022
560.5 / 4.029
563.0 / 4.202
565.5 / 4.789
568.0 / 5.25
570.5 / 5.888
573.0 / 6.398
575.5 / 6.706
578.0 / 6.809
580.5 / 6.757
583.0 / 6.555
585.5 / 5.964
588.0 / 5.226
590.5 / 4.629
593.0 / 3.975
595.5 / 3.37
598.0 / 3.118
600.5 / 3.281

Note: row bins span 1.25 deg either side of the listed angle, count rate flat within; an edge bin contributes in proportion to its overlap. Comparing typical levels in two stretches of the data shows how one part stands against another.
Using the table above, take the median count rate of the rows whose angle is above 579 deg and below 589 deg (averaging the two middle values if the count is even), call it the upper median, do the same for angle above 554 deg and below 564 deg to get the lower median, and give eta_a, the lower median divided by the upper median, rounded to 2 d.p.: 0.66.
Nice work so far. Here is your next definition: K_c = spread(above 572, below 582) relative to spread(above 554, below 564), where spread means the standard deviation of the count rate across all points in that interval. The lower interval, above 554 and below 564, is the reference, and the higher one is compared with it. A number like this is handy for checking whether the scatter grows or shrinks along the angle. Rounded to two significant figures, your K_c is 1.1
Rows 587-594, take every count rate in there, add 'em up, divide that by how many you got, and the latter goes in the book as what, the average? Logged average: 4.6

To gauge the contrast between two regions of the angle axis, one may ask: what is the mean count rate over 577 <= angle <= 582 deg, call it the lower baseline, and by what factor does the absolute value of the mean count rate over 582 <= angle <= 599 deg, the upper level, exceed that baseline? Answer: 0.69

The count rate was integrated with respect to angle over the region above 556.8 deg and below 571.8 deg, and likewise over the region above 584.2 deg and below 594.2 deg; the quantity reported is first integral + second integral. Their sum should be 120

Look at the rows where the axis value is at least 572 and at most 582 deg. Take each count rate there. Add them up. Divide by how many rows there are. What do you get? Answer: 6.7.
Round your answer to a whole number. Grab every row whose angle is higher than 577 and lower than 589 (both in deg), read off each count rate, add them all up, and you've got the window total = 31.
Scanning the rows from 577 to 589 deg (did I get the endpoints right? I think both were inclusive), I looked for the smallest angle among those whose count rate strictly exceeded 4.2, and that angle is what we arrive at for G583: 578.0 deg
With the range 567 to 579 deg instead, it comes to 568.0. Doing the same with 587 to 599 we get 588.0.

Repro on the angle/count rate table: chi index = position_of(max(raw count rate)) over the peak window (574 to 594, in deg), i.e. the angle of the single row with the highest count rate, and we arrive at 578.0 deg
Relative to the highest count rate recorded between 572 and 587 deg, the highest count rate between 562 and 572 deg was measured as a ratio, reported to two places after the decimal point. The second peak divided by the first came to 0.86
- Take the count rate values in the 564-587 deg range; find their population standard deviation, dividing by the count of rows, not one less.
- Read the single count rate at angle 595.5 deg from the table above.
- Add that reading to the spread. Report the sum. 4.0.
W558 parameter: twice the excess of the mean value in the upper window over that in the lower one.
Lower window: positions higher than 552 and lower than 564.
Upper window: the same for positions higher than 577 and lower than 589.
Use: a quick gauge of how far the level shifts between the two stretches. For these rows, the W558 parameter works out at 3.9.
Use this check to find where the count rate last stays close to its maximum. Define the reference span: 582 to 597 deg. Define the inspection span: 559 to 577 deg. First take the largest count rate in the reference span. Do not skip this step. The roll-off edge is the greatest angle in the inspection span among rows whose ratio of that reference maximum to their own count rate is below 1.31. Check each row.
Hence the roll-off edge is 575.5 deg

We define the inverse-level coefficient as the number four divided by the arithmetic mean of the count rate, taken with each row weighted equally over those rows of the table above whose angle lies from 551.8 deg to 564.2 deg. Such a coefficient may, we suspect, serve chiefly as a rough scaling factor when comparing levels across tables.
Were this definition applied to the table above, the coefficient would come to 0.93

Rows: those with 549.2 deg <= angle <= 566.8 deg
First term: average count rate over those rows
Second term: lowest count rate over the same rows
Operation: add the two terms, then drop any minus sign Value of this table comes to 8.6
